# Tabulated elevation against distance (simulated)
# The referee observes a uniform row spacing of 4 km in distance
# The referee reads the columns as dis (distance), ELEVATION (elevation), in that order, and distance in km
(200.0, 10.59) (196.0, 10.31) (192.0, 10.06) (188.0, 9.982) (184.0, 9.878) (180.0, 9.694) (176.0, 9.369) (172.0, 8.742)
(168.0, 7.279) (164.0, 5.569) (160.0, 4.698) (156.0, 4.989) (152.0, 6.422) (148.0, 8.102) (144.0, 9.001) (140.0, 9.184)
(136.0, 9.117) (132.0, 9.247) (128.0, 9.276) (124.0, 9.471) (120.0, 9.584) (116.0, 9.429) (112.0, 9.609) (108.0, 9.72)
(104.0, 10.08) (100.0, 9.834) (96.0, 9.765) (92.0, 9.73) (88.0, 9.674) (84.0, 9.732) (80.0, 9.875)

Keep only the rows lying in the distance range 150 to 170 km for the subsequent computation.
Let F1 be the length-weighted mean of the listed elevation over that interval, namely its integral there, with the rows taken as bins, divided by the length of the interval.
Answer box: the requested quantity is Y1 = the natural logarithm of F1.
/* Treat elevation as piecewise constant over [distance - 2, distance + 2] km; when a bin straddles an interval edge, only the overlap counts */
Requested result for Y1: 1.76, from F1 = 5.8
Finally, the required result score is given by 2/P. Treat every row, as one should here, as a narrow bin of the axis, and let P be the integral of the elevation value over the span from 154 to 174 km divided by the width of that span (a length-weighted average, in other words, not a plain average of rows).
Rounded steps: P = 6.26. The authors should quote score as 0.320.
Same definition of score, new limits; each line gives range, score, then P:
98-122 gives 0.206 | 9.71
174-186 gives 0.207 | 9.65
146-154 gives 0.275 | 7.26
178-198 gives 0.200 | 9.98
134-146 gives 0.220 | 9.10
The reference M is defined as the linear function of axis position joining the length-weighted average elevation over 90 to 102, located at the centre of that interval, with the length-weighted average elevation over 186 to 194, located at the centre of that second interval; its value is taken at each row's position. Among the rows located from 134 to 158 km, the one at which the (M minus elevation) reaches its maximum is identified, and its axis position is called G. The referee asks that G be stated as 156.0 km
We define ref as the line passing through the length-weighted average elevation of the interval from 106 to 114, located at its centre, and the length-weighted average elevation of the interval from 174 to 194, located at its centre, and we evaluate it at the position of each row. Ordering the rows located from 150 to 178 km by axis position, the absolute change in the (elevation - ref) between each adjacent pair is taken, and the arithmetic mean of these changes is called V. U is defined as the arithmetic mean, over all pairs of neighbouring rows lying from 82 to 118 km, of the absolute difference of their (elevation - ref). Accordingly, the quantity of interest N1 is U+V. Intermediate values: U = 0.1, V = 1.06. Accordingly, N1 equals 1.20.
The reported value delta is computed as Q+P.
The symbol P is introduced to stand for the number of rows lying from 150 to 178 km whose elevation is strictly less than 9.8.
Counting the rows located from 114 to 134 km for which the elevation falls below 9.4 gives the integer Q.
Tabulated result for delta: 9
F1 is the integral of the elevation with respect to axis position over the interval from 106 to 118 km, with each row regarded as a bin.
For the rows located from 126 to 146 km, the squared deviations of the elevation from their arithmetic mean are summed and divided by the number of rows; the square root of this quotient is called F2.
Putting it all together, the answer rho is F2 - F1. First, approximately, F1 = 115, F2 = 0.10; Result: -115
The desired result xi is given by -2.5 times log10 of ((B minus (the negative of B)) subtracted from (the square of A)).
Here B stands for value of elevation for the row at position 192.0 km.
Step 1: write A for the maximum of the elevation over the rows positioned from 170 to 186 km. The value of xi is -4.72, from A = 9.878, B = 10.06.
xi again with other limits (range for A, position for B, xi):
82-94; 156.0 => -4.82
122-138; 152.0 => -4.71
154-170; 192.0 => -3.79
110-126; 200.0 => -4.63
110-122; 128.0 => -4.67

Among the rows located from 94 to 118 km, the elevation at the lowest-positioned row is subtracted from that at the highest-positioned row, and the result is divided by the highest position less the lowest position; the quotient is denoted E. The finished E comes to -0.02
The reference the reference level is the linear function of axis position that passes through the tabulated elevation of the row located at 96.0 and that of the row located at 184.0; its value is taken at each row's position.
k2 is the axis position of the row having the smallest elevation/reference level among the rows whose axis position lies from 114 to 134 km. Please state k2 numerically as 132.0 km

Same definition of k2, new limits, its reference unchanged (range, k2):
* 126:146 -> 144.0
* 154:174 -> 160.0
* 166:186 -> 168.0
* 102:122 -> 116.0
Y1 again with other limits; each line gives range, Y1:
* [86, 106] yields 2.28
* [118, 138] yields 2.23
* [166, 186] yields 2.20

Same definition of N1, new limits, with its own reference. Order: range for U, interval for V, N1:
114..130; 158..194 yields 0.82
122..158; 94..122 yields 0.77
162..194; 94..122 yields 0.82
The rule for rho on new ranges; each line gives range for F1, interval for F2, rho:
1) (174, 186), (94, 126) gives -116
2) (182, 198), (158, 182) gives -159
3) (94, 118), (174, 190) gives -234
